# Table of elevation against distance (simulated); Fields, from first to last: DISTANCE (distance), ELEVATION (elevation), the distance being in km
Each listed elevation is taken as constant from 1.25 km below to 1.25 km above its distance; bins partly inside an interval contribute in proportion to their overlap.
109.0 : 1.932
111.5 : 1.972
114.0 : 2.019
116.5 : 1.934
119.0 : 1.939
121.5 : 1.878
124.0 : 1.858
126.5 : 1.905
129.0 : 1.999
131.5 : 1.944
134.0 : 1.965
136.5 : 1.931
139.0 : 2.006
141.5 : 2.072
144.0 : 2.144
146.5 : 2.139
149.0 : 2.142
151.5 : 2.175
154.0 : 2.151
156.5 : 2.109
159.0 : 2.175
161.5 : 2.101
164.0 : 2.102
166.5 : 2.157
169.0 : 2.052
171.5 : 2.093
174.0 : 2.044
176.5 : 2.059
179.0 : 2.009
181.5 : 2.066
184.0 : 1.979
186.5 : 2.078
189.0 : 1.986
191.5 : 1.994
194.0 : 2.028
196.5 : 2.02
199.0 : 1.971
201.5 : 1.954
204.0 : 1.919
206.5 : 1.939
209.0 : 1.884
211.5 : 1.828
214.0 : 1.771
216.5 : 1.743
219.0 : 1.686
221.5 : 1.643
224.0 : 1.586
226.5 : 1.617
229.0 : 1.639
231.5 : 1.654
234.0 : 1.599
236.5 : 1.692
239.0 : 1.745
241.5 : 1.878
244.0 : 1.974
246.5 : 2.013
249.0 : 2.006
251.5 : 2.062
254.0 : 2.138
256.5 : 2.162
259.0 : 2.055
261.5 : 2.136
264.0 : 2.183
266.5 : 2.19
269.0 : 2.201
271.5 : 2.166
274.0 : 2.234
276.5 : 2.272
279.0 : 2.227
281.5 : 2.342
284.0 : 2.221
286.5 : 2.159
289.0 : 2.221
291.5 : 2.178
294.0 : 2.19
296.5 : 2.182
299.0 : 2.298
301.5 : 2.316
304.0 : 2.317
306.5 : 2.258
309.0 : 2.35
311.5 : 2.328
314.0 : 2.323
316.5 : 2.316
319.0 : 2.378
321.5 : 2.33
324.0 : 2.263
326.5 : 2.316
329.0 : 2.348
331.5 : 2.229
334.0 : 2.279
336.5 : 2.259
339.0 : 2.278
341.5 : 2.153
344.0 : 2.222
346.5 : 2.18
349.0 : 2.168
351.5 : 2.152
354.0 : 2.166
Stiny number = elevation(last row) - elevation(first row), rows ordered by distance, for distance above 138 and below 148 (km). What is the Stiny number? 0.13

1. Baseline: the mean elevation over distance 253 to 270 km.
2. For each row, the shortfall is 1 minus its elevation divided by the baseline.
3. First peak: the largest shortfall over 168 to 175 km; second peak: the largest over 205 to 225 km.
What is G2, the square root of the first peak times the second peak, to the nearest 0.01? 0.11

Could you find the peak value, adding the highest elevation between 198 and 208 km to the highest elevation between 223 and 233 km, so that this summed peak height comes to 3.6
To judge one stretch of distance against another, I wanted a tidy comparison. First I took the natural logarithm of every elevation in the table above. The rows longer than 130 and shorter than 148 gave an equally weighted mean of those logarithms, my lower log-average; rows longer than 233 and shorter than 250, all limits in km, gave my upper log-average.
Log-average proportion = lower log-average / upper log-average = 1.16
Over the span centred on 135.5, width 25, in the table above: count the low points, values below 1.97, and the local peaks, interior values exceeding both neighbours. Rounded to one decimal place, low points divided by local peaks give 1.7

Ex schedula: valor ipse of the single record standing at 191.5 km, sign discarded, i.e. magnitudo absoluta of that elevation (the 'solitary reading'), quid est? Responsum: 1.99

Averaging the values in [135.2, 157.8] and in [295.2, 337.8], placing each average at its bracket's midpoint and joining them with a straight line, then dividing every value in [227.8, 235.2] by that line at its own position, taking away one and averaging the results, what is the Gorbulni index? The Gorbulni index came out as -0.26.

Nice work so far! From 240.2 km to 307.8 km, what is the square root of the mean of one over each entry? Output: 0.680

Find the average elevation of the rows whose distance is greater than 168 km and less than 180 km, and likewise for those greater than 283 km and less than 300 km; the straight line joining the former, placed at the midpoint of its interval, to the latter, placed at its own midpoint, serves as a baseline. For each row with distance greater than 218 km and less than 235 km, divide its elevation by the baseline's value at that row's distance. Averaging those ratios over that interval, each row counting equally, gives 0.77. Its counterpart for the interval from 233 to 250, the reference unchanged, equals 0.86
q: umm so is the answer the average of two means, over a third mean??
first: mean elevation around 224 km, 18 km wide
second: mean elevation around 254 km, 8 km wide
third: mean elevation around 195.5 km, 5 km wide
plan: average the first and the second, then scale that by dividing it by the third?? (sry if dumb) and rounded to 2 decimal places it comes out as 0.93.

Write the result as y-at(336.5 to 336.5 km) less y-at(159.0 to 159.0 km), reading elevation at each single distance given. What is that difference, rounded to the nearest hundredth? 0.08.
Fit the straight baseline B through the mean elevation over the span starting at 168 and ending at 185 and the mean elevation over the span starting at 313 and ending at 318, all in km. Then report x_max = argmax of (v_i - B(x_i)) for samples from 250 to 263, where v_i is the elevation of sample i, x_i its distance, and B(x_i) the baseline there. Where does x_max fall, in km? 256.5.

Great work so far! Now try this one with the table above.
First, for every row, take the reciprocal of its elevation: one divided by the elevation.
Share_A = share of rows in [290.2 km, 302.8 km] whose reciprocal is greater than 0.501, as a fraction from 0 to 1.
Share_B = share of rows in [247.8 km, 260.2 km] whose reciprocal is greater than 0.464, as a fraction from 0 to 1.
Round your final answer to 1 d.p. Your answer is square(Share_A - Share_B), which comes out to 0.6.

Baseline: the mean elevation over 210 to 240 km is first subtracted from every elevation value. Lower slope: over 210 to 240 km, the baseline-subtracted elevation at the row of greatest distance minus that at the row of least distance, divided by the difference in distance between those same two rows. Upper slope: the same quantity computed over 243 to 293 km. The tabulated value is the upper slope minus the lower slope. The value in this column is 0.0073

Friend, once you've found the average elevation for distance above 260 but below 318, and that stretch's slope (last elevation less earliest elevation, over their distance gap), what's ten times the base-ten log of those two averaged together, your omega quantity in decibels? 0.5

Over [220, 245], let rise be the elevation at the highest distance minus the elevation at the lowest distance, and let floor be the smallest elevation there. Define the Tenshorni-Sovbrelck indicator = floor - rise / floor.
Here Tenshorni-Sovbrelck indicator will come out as 1.38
